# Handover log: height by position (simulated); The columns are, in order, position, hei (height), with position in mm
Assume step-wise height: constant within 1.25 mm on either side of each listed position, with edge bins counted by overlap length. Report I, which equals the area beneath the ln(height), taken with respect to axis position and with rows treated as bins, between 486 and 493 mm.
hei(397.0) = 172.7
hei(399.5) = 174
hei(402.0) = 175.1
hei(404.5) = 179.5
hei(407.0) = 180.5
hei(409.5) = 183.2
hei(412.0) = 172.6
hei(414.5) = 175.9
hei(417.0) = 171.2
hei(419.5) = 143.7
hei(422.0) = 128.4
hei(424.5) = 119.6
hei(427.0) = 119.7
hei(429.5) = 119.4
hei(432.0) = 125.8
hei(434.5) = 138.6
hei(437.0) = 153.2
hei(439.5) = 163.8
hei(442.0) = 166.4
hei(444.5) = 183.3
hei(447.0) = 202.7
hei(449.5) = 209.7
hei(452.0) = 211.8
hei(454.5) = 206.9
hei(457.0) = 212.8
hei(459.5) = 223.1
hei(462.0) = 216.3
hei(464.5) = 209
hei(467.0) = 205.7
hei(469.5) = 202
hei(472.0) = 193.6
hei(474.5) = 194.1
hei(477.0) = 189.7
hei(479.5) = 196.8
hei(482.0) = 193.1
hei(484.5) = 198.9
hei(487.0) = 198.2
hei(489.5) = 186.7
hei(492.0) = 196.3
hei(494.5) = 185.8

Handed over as 37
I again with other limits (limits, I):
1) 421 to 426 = 24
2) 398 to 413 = 78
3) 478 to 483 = 26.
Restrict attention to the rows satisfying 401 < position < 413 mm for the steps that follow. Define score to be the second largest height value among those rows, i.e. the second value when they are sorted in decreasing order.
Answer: 180.5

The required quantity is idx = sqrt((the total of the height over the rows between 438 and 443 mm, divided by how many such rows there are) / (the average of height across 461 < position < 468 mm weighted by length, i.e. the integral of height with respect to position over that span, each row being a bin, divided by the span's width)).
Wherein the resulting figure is 0.89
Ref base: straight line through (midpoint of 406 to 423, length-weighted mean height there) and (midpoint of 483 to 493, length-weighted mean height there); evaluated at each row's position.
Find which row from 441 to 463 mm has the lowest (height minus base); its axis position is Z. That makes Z 442.0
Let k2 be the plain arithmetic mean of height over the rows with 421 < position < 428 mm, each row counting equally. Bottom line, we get 123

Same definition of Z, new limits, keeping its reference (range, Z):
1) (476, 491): 489.5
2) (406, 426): 424.5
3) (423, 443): 429.5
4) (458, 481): 477.0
